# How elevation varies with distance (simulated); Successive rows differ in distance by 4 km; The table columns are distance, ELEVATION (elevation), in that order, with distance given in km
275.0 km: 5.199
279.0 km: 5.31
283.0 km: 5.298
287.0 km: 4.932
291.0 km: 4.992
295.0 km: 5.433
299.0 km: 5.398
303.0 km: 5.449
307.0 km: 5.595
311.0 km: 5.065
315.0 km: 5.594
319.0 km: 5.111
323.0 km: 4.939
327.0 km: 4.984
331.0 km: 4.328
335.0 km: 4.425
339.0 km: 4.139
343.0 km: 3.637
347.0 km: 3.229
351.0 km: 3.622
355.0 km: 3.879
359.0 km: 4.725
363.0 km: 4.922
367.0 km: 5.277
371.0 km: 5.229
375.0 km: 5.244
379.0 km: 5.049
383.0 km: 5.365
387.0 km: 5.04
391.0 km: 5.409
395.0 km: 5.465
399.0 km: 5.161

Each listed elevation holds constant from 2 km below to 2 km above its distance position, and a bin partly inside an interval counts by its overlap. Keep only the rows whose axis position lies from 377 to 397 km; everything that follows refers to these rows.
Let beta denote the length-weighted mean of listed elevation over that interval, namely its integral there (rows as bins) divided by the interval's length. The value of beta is 5.3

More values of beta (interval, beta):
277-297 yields 5.2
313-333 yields 5.0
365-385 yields 5.2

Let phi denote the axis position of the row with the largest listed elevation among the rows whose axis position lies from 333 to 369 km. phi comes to 367.0 km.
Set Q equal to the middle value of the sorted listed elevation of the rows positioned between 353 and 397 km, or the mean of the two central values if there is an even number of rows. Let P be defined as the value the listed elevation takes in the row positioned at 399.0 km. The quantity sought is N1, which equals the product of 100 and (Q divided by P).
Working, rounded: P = 5.161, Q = 5.2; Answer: 101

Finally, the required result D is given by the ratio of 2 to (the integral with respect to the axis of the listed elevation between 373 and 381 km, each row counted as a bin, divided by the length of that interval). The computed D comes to 0.389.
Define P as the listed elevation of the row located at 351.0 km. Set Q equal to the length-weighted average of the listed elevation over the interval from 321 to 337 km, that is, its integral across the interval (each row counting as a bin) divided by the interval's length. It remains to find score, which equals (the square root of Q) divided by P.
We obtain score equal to 0.60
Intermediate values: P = 3.622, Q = 4.7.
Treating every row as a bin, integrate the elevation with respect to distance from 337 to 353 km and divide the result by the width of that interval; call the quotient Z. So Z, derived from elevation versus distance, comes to 3.66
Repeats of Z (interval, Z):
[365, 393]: 5.23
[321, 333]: 4.75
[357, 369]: 4.97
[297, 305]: 5.42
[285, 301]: 5.19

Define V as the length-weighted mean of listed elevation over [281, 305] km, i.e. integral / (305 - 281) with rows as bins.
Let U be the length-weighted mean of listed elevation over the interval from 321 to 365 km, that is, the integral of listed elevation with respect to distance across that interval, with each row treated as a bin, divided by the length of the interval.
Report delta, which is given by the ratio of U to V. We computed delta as 0.81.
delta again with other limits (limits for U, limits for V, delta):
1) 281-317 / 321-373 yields 1.20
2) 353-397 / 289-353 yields 1.07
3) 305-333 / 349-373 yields 1.10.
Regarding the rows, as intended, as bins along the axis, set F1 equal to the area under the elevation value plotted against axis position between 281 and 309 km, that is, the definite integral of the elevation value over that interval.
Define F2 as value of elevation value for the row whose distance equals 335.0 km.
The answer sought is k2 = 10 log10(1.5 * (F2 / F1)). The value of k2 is -13.5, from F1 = 148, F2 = 4.425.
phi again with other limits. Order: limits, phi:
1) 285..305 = 303.0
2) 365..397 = 395.0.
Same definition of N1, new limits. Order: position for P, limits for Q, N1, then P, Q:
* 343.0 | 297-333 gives 141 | 3.637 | 5.1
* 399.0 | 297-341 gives 98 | 5.161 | 5.1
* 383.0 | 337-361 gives 70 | 5.365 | 3.8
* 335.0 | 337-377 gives 100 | 4.425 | 4.4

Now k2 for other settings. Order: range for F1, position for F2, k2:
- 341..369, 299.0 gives -11.6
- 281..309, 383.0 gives -12.7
